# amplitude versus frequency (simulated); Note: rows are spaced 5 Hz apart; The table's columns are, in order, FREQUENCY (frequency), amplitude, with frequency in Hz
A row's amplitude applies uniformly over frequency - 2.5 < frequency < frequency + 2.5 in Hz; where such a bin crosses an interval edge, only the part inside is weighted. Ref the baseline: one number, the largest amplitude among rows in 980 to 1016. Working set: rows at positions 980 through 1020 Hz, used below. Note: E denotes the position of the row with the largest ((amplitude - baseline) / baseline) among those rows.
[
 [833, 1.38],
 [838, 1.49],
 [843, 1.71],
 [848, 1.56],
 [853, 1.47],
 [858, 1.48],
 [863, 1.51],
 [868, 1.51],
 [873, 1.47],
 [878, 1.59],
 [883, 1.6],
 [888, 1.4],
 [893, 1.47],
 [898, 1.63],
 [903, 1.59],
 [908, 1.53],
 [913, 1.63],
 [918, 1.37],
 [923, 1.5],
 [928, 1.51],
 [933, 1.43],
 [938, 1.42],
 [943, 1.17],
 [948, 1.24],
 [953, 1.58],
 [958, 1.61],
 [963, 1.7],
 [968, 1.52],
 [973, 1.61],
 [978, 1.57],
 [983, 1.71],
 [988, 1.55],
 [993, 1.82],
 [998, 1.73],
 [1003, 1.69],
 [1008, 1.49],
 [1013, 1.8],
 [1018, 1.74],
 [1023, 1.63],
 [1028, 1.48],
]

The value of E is 993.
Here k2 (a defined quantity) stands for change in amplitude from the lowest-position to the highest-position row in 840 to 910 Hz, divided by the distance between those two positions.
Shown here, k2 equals -0.0028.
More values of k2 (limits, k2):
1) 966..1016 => 0.0062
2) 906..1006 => 0.0017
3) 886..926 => 0.0029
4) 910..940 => -0.0084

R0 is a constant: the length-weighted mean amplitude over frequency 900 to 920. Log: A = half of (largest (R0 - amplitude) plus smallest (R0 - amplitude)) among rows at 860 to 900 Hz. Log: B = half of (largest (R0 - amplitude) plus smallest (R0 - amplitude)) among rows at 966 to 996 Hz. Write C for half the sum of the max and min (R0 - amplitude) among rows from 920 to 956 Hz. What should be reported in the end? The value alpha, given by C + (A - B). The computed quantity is 0.3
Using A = 0.02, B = -0.13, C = 0.16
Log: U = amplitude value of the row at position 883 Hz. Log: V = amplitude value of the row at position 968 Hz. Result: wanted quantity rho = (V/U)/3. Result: 0.317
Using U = 1.6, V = 1.52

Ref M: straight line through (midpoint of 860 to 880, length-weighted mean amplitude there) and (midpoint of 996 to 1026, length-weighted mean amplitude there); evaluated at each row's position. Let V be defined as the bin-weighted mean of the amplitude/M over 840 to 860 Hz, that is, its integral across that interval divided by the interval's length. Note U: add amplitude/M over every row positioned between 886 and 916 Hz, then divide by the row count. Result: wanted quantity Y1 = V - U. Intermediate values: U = 0.993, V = 1.04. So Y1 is 0.05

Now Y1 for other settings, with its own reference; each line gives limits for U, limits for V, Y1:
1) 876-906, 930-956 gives -0.14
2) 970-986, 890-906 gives 0.01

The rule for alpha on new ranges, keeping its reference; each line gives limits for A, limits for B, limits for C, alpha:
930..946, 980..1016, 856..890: 0.4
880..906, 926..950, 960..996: -0.3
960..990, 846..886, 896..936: 0.0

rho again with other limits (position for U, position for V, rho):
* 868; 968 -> 0.336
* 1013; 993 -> 0.337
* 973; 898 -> 0.337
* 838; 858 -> 0.331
